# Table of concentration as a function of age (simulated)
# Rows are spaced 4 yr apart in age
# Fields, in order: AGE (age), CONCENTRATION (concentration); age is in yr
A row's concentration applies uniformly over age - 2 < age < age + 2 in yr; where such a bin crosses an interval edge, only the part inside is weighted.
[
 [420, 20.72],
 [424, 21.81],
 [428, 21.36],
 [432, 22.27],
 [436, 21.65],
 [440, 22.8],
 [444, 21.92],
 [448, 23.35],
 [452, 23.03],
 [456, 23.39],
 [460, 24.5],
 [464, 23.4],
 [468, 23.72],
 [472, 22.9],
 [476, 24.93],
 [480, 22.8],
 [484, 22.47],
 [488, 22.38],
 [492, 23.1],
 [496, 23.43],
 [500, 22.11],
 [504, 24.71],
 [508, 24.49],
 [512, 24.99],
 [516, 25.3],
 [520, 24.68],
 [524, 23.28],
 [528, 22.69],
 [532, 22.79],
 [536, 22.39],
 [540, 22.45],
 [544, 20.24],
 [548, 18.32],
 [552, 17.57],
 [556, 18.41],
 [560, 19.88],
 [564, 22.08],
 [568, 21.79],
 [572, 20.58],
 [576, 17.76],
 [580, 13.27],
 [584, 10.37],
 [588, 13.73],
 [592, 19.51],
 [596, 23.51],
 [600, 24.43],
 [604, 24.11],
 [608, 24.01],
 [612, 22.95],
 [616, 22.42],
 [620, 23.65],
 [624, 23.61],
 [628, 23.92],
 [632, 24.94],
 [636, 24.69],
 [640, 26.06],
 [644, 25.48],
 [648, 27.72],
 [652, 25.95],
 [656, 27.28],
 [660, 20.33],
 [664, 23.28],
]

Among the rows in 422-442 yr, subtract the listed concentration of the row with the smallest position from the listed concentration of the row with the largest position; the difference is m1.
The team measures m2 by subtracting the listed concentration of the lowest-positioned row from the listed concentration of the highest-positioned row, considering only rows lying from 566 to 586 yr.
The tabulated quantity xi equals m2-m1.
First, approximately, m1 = 1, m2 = -11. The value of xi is -12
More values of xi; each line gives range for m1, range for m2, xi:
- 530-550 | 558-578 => 2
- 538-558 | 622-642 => 6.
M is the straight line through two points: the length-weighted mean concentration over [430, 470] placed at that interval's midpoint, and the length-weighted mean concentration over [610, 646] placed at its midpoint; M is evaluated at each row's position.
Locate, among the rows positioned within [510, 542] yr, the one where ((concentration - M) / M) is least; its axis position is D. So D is 536 yr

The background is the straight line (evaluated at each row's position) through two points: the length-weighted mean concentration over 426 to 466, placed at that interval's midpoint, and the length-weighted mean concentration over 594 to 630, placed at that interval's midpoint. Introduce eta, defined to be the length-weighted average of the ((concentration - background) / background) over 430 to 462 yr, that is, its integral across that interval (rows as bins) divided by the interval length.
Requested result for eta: 0.00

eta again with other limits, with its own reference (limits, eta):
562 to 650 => -0.07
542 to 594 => -0.23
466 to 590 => -0.08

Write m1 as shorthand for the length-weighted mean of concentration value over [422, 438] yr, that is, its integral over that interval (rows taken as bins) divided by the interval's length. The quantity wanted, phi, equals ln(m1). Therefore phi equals 3.08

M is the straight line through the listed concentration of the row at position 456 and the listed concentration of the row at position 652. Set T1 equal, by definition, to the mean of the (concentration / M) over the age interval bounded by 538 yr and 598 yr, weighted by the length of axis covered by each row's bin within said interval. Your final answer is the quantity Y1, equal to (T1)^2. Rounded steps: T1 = 0.75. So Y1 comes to 0.56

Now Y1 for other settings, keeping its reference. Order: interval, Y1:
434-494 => 0.97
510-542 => 0.94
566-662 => 0.76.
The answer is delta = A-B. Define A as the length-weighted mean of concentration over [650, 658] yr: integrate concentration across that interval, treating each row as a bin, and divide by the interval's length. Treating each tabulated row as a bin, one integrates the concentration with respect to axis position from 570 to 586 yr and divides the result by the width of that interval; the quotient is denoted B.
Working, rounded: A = 26.6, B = 15.5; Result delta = 11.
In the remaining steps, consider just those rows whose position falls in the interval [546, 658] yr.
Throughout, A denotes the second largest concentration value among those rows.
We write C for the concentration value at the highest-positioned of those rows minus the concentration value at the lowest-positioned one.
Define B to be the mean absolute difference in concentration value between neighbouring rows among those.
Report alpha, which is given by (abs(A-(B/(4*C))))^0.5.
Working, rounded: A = 27.28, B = 1.60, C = 9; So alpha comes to 5.22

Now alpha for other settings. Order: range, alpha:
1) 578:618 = 4.90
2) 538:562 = 4.51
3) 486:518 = 4.99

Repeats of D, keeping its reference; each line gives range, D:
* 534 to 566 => 552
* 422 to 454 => 428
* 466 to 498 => 488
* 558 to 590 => 584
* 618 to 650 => 624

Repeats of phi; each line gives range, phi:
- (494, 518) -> 3.19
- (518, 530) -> 3.16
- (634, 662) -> 3.23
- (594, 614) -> 3.17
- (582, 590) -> 2.49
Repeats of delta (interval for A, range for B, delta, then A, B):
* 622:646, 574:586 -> 11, 24.8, 13.8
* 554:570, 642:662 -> -5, 20.5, 25.4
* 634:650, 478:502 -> 3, 26.0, 22.7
